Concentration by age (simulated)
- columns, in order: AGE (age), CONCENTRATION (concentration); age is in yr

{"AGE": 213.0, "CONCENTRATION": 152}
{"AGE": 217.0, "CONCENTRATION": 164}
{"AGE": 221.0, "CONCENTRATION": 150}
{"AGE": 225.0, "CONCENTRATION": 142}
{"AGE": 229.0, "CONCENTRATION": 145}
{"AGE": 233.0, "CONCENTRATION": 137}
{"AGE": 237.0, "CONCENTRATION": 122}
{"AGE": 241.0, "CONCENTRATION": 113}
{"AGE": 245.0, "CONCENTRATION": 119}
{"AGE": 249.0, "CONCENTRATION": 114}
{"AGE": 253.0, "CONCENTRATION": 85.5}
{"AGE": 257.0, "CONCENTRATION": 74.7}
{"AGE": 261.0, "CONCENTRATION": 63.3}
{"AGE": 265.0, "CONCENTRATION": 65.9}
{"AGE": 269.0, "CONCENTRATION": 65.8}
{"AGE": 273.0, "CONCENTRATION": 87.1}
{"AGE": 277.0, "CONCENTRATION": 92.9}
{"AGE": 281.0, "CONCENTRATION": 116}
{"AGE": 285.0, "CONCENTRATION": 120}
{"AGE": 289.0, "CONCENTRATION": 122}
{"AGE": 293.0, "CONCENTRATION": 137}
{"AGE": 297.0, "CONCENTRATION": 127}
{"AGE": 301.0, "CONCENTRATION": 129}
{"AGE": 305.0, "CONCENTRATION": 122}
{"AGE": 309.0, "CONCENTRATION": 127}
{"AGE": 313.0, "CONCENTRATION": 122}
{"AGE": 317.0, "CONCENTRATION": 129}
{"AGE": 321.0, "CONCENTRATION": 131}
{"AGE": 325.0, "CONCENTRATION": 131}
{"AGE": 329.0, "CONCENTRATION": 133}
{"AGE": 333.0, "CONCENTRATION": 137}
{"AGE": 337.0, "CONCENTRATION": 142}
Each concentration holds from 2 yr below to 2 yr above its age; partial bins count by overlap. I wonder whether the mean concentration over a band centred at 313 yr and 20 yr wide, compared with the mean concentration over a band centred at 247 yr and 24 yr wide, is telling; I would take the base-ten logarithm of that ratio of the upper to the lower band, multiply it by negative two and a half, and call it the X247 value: -0.20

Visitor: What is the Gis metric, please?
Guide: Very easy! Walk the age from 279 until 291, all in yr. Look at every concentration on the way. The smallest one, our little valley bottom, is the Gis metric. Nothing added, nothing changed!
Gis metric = 116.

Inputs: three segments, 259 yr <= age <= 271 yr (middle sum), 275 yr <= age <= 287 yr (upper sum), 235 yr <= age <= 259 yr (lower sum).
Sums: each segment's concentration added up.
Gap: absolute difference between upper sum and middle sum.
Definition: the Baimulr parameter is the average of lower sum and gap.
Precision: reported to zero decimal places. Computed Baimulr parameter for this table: 381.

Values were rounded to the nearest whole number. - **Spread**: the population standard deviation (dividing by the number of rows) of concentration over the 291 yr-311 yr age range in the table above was 5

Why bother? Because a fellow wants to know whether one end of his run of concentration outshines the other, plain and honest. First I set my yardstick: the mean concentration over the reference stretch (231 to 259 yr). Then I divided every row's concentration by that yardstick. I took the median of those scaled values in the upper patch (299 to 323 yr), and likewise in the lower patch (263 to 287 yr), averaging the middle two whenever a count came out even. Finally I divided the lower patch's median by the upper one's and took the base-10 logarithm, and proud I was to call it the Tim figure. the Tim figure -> -0.153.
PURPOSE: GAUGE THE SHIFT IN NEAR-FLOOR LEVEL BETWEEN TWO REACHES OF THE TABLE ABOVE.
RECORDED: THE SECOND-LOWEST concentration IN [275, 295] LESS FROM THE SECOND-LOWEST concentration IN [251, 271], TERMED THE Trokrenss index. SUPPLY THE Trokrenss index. -50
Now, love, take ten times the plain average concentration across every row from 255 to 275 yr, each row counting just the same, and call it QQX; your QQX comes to 714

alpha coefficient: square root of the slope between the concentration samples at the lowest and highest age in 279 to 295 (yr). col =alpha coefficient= 1.32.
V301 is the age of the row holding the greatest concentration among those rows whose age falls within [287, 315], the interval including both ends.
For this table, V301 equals 293.0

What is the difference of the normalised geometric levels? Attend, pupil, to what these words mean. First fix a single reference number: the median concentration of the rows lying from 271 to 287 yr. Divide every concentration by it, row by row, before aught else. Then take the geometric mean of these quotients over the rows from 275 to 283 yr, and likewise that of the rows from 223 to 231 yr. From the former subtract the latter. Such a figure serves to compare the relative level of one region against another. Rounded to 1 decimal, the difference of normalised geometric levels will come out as -0.4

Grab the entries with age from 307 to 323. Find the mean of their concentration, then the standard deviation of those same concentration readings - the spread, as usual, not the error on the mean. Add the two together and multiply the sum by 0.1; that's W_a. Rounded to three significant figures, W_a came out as 13.1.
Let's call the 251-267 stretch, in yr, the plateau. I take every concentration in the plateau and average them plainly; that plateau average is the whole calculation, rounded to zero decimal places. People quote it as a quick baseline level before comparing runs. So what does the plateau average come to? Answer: 72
